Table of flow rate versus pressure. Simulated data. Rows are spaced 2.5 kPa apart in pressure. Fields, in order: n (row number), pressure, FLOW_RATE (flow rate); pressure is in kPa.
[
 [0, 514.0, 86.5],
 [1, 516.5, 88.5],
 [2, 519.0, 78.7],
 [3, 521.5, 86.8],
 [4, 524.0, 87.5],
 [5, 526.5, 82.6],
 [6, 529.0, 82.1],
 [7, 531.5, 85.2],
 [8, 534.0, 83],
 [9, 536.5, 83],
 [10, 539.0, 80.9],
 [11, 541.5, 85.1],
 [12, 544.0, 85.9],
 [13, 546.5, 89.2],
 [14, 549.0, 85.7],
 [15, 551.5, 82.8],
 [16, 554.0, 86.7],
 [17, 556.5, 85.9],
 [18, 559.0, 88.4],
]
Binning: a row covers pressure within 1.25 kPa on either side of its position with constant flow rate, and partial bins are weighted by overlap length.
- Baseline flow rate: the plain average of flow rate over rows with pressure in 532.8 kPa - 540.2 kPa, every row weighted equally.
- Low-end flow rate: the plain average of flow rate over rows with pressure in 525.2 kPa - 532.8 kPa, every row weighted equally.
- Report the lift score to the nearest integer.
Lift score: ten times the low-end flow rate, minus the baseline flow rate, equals 751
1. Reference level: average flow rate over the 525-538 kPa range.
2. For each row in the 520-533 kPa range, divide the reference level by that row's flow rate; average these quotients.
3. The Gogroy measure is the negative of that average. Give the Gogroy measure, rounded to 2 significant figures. -0.98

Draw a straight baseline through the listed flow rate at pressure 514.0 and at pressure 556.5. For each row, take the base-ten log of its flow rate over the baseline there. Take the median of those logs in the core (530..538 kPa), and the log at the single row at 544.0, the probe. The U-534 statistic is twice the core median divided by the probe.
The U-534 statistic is 37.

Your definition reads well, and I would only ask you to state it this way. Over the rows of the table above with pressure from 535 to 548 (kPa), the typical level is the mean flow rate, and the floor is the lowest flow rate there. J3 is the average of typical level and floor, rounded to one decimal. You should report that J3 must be 82.9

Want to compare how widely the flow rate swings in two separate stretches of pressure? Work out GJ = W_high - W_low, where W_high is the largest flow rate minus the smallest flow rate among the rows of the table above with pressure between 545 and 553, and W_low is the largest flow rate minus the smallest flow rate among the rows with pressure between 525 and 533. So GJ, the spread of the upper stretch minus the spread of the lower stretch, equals 3.3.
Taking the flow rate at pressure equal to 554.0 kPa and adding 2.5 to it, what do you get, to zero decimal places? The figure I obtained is 89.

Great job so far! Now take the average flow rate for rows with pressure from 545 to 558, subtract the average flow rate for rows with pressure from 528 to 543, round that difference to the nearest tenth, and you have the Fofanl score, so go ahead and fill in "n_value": 2.8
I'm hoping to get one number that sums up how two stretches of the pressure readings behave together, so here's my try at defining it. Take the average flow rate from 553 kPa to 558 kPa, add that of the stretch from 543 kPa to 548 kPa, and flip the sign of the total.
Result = -174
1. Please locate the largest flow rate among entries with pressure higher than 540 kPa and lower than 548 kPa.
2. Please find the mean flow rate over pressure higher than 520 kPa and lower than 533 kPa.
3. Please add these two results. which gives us 174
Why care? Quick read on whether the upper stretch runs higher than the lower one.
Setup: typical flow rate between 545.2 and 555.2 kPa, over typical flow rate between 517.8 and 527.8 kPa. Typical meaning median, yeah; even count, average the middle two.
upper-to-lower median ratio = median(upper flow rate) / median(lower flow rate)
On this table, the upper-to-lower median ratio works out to 1.018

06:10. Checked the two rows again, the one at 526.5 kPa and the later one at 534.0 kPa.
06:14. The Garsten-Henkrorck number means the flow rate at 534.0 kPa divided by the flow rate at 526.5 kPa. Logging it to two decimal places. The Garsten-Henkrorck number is 1.00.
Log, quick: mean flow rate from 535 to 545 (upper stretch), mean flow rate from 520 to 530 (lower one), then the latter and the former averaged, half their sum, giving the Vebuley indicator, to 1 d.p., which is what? 84.2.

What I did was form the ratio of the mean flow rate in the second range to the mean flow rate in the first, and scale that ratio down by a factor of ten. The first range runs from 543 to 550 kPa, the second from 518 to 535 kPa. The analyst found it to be 0.0963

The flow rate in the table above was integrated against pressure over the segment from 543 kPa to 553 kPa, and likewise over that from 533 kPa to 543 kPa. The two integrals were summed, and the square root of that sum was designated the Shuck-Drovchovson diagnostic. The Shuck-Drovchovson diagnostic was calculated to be 41.1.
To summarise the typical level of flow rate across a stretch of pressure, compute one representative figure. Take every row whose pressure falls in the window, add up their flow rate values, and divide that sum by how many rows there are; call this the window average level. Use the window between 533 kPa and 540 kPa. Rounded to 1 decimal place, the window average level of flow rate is 82.3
